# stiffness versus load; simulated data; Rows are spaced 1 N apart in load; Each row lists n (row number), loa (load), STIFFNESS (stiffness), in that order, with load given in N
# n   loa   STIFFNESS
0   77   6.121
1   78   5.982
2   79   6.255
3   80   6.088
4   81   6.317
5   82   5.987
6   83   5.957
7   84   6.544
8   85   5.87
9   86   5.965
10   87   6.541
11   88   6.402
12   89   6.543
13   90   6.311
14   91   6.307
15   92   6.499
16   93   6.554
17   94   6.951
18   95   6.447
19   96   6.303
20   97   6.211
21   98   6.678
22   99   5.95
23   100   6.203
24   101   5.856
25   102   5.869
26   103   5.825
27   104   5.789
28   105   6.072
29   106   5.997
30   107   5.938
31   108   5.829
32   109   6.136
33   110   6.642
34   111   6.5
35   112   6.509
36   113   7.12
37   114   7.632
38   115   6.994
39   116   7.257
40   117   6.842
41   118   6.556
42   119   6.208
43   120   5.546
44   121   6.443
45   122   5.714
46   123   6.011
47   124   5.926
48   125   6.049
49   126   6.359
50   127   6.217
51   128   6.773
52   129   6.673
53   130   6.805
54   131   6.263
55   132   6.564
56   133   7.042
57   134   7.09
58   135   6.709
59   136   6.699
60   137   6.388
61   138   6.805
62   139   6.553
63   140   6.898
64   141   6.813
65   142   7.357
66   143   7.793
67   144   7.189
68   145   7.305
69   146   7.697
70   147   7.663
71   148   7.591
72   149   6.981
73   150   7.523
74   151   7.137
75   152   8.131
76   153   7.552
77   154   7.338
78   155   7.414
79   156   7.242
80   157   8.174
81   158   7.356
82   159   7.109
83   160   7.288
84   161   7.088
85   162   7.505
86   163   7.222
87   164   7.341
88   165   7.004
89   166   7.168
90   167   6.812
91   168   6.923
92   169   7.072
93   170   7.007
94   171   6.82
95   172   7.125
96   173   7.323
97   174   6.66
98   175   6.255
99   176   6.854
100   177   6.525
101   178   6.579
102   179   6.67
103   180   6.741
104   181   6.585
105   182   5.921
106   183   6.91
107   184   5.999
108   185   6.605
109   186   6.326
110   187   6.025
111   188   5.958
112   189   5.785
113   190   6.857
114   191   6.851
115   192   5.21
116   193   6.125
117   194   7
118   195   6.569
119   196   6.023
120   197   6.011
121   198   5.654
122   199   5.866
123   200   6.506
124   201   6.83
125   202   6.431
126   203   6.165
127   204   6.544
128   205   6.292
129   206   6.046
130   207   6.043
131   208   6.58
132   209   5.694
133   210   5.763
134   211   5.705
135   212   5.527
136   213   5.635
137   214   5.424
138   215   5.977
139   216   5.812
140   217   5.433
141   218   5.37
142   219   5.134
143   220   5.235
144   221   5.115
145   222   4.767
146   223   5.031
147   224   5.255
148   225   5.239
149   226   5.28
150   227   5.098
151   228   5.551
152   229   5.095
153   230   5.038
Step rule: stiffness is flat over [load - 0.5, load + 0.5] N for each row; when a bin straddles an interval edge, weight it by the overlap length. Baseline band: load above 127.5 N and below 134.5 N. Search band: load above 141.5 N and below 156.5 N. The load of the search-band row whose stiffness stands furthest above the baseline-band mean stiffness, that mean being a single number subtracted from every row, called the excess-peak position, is 152 N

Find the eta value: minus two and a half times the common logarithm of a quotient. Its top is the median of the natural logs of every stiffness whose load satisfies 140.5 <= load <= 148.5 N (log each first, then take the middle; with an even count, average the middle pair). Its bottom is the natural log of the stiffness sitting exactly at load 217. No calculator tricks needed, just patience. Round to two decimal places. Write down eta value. -0.19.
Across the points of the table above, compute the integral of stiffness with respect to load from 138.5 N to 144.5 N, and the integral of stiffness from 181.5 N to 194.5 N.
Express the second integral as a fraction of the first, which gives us 1.9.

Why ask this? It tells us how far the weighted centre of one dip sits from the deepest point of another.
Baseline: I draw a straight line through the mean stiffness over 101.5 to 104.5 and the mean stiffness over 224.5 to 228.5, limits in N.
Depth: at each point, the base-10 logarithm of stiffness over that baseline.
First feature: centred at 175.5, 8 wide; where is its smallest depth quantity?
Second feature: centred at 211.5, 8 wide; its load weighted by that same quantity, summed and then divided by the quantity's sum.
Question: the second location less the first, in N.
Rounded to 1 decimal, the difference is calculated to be 35.7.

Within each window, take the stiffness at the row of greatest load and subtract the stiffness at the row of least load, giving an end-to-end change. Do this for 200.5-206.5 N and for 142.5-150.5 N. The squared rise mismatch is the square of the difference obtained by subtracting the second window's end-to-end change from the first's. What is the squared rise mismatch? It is 0.26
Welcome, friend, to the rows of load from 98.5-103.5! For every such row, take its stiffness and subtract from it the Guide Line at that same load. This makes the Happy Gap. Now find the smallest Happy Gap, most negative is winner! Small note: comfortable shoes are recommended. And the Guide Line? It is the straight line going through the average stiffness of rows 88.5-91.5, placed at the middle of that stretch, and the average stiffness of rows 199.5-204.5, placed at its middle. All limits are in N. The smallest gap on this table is -0.57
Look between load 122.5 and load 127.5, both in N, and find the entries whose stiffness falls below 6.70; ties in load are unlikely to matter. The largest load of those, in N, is 127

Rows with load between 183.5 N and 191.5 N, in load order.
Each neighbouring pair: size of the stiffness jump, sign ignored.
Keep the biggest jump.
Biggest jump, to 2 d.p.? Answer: 1.07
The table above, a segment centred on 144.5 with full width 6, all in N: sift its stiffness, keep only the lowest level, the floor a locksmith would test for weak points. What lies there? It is 7.189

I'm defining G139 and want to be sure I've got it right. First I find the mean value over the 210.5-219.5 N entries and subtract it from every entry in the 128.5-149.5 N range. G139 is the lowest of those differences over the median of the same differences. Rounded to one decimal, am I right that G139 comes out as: 0.5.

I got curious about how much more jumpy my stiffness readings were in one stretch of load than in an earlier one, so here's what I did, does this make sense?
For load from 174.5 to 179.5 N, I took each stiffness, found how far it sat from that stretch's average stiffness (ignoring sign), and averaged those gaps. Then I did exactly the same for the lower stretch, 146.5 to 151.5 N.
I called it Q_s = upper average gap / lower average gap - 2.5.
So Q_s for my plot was -1.92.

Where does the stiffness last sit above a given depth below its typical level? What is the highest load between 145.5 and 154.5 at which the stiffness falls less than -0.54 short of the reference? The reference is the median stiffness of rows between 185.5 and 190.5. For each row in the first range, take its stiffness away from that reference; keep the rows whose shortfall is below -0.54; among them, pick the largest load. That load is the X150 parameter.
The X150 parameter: 154 N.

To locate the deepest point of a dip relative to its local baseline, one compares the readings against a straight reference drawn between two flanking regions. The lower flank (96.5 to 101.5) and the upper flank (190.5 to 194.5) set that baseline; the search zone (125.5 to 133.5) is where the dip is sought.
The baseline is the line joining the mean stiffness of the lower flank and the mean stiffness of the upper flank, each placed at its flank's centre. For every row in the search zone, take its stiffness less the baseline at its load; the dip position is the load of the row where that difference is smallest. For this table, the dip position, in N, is 127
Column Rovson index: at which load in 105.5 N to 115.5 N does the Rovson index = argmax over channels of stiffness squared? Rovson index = 114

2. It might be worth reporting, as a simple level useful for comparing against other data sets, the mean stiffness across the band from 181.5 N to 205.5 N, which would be 6.3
